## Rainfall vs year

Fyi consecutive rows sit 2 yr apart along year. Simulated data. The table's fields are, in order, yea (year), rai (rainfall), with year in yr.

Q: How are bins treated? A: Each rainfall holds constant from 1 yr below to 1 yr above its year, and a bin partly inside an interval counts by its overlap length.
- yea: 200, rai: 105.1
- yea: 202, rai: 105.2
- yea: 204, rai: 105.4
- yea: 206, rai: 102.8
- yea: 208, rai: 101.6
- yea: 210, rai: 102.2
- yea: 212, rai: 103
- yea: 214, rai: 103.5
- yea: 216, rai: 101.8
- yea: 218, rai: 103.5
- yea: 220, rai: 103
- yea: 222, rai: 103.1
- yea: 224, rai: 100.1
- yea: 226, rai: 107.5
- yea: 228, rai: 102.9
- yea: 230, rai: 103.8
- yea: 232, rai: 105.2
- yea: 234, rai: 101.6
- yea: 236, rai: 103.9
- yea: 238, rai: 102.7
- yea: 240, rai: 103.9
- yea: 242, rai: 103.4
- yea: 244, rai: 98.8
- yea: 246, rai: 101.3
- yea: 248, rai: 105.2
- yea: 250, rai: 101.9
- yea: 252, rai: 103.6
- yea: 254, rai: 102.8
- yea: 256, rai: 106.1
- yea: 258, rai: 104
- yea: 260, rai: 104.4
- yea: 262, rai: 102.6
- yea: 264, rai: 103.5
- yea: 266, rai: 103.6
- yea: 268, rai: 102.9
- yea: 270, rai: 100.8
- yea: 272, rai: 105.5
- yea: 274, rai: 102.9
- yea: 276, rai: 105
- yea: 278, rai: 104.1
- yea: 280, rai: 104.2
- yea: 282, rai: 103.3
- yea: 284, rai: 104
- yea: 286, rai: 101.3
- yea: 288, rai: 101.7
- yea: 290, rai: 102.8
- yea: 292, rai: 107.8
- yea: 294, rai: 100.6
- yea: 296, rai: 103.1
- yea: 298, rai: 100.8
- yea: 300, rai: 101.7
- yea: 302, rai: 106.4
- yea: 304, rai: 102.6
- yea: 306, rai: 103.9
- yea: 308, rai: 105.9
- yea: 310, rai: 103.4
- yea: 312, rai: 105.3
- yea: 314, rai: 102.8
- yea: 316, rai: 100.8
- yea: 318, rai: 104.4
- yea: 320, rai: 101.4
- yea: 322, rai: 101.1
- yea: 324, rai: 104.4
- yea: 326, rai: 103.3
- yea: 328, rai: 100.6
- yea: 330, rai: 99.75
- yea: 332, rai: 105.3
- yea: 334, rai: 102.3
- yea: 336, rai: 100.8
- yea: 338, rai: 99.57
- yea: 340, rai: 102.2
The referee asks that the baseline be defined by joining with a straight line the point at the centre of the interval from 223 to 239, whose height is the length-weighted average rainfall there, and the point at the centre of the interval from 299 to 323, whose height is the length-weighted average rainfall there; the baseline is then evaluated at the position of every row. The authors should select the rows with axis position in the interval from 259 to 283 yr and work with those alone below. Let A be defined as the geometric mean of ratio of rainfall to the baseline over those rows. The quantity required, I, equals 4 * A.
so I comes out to 4.01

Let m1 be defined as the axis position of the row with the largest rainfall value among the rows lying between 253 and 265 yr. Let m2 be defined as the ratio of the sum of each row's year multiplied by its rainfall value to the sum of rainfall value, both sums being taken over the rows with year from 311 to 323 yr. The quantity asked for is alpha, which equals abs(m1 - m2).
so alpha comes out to 61.0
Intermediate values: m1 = 256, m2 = 317.0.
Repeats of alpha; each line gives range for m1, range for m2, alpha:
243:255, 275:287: 33.0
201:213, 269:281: 71.0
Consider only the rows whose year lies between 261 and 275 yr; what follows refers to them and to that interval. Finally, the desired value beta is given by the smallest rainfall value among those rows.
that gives 100.8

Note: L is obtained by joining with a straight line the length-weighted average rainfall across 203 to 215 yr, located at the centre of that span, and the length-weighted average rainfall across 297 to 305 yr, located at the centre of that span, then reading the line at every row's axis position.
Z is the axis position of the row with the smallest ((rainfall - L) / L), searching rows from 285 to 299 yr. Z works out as 294 yr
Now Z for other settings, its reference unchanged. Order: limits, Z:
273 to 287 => 286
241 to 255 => 244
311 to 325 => 316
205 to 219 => 208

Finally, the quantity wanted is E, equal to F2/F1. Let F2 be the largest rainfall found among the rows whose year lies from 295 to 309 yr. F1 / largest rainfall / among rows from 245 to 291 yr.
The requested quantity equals 1.00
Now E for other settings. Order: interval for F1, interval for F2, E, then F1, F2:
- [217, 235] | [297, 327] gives 0.99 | 107.5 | 106.4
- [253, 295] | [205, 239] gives 1.00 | 107.8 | 107.5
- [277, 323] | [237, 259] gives 0.98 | 107.8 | 106.1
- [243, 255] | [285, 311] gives 1.02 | 105.2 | 107.8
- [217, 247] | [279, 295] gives 1.00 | 107.5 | 107.8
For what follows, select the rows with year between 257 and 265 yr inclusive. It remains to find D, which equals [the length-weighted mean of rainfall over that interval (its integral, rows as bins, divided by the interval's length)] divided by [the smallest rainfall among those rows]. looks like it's 1.01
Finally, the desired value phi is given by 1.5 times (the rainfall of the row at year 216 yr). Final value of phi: 152.7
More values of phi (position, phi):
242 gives 155.1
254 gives 154.2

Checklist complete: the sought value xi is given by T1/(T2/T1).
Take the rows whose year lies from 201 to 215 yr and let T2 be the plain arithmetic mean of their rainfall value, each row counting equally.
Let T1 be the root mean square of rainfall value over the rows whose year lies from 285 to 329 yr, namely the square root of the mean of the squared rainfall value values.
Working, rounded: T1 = 103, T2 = 103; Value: 102.7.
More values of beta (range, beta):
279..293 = 101.3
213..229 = 100.1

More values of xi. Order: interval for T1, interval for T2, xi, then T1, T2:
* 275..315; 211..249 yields 104.0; 104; 103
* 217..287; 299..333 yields 103.6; 103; 103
